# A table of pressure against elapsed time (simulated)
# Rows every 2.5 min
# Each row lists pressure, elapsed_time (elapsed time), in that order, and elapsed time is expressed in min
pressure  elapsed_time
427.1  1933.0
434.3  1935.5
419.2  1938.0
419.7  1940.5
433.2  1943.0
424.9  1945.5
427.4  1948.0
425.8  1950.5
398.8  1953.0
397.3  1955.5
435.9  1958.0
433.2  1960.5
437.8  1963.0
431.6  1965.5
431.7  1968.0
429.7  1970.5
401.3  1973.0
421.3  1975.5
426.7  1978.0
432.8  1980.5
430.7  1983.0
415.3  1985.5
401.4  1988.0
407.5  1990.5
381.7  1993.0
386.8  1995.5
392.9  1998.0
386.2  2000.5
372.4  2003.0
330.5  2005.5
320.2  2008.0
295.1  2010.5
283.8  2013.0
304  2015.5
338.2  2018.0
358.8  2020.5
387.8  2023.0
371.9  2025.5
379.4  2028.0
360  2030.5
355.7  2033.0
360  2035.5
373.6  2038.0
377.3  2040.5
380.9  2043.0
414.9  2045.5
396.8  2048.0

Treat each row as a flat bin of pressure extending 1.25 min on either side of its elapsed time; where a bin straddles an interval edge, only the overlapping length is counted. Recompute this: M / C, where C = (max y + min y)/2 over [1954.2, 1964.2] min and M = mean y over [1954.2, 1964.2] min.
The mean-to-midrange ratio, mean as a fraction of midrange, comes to 1.02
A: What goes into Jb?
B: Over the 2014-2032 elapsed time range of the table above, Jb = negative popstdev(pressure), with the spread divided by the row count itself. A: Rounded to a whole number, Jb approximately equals -26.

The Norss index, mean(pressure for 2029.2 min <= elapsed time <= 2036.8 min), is 359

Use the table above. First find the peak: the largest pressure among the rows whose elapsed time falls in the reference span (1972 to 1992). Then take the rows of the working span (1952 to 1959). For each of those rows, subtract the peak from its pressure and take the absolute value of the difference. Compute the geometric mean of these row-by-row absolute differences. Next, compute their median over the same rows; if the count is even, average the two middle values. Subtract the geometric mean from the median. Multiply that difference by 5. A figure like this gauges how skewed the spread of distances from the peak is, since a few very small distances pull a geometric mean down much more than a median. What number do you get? 92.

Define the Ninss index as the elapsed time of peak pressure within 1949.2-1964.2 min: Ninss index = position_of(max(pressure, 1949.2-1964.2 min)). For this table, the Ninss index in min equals 1963.0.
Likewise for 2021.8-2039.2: 2023.0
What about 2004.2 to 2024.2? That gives 2023.0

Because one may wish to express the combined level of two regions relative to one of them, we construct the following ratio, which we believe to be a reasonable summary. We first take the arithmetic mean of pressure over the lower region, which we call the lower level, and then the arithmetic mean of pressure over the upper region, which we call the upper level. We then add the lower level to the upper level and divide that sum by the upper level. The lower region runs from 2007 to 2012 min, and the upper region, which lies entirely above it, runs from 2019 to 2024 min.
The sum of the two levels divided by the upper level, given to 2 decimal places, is 1.82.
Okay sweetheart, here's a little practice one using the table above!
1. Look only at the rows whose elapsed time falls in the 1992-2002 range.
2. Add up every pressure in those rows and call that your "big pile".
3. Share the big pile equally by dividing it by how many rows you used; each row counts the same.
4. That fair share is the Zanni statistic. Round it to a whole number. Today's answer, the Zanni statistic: 387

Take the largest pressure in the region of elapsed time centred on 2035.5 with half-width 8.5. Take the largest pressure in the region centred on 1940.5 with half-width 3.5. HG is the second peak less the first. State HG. 52.3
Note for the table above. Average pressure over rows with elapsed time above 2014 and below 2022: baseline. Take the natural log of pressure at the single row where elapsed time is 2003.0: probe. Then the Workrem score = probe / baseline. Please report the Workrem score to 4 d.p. 0.0177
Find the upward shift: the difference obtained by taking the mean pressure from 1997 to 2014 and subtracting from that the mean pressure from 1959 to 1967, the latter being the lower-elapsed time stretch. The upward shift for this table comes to -94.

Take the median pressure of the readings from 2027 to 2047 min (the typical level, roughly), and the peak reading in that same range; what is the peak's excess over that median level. 39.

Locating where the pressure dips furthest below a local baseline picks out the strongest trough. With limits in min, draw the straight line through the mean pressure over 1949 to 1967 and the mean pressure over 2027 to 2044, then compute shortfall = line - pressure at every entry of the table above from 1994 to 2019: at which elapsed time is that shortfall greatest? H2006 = 2013.0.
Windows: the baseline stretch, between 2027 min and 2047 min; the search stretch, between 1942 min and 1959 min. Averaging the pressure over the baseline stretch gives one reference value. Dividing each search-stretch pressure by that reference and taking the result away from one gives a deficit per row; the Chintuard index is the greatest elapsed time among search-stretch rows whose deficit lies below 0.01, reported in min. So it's 1958.0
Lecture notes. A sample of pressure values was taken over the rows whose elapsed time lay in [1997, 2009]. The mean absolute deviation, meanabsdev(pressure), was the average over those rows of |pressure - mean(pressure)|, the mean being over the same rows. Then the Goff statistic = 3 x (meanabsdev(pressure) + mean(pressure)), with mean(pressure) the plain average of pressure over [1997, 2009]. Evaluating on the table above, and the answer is 1166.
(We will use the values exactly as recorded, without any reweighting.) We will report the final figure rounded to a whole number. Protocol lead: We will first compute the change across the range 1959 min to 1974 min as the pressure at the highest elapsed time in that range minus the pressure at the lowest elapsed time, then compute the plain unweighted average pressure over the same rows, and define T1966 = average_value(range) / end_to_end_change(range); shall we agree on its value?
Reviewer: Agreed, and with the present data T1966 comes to -13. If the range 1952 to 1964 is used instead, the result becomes 11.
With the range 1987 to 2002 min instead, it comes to -26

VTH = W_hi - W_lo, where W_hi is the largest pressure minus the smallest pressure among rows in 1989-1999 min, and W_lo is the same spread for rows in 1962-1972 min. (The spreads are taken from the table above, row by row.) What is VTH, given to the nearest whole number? 18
